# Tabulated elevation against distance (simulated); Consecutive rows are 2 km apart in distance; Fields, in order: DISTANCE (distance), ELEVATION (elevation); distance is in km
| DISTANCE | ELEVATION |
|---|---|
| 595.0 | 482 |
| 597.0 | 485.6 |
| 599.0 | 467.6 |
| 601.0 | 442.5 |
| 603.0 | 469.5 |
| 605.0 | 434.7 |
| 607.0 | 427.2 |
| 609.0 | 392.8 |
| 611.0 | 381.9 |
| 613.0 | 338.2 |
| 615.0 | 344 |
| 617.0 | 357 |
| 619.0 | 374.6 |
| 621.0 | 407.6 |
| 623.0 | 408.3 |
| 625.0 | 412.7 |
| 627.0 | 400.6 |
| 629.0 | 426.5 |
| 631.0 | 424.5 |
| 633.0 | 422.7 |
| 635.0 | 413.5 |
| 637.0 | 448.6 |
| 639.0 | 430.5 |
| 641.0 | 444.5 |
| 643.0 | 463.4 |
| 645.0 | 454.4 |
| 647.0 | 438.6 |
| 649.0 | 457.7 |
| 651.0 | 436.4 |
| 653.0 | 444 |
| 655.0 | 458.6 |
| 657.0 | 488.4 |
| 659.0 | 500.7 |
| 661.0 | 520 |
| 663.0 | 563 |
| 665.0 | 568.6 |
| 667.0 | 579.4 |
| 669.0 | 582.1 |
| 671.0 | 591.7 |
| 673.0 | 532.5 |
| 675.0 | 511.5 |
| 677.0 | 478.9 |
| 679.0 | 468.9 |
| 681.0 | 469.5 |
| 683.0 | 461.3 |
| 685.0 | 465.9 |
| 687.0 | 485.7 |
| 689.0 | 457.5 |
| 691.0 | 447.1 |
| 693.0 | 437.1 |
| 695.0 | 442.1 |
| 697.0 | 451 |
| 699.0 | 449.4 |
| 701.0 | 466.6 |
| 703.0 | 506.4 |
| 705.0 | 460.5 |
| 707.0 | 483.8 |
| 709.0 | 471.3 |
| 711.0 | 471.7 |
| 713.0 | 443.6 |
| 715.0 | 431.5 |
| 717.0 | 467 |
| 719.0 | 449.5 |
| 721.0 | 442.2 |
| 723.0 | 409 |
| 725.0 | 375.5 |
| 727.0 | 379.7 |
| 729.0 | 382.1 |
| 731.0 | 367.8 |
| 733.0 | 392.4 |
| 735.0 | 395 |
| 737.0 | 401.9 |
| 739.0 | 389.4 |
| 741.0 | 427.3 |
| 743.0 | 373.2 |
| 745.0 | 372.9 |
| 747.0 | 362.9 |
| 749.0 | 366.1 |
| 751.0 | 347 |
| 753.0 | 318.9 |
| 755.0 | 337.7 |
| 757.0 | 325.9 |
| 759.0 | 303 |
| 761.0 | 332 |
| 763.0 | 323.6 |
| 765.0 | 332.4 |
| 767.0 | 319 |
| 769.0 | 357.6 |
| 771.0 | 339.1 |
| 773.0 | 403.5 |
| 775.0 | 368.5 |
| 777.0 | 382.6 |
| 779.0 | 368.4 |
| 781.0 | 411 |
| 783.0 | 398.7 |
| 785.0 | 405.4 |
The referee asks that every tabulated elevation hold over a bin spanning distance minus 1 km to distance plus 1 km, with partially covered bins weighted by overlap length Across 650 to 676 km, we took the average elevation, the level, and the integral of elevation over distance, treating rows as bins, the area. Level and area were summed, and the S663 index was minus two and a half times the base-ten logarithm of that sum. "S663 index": -10.4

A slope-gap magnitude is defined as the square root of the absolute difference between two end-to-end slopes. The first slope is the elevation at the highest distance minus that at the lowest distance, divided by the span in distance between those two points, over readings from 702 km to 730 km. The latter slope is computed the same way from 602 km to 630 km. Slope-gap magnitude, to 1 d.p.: 1.8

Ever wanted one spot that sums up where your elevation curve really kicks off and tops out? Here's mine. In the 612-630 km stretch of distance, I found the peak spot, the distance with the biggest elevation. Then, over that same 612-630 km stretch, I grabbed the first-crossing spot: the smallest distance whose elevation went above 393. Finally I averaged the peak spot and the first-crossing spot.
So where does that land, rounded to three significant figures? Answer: 625 km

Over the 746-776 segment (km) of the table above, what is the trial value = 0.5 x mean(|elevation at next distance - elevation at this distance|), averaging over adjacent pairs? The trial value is 11.4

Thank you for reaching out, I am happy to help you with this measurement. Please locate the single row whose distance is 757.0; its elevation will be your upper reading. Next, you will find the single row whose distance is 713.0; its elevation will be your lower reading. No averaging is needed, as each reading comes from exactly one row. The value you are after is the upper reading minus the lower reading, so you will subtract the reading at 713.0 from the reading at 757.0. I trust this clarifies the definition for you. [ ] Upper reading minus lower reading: -118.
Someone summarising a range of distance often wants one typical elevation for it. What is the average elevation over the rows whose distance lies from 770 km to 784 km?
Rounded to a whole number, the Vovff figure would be 382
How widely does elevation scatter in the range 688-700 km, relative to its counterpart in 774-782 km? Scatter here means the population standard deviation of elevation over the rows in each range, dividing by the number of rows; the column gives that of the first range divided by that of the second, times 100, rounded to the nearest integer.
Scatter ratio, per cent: 37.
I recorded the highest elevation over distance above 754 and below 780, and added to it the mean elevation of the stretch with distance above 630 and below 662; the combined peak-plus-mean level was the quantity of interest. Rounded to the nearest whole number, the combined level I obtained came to 856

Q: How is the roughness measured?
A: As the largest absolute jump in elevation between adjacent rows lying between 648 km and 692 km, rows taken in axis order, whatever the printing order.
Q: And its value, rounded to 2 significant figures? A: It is 59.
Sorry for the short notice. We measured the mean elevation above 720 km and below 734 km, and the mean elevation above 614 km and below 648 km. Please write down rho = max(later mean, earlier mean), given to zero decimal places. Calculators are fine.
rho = 416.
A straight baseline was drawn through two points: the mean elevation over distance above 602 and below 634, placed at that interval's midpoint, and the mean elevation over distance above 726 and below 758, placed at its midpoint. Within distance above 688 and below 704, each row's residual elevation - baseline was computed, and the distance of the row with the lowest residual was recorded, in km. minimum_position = 693.0 km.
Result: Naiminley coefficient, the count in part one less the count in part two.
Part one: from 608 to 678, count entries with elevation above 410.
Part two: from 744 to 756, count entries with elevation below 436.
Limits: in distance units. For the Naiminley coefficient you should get 20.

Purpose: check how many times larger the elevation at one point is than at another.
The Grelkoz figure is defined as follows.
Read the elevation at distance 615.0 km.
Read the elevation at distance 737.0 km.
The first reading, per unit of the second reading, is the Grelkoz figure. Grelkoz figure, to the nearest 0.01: 0.86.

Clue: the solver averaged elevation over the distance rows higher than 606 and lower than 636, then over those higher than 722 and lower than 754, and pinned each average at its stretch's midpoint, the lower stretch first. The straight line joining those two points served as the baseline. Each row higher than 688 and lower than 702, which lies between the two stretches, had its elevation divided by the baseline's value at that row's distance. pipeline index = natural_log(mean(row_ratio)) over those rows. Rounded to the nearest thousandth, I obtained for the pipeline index 0.156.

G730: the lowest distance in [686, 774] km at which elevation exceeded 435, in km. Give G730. 687.0 km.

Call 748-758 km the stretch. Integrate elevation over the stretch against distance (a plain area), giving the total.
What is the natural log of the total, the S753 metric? 8.13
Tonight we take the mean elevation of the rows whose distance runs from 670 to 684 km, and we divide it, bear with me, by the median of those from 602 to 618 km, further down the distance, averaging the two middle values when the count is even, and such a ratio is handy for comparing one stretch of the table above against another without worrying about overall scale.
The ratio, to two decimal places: 1.30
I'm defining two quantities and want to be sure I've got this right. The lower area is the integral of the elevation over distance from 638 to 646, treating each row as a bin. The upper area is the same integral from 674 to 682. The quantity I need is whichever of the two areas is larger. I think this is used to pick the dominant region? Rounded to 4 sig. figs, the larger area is 3858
